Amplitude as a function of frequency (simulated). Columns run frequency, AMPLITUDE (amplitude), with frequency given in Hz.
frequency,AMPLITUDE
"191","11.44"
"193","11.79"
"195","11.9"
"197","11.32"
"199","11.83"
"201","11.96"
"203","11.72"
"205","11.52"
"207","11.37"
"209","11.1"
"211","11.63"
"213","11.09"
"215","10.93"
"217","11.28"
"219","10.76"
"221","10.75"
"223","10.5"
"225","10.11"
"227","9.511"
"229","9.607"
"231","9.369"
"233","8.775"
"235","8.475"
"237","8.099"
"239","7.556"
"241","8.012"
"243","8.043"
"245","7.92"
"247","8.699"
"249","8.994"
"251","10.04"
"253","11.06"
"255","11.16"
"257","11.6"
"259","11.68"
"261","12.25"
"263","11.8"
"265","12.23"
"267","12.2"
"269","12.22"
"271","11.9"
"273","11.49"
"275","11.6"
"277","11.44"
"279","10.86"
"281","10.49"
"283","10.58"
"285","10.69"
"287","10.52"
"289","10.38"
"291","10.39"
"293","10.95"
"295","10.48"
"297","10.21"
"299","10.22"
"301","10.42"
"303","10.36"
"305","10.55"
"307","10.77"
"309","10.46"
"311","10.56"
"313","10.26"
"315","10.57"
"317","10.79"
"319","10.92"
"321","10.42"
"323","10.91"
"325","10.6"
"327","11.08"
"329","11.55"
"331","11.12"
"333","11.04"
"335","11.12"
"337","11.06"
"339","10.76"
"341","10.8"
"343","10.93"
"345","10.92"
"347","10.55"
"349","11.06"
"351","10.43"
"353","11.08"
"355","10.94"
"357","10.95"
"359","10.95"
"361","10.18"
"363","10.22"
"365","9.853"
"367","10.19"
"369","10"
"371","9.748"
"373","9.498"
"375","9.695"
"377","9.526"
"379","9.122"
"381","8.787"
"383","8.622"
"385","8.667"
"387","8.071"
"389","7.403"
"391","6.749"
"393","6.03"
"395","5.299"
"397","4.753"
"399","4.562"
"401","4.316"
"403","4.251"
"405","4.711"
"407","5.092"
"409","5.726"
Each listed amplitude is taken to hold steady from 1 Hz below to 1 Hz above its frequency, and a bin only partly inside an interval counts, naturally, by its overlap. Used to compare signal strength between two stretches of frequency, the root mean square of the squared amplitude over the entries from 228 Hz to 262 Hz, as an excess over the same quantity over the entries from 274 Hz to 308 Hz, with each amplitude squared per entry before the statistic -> -17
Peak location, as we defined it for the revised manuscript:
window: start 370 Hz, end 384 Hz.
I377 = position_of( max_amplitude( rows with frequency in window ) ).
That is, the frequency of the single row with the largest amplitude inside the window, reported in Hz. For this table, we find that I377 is 371 Hz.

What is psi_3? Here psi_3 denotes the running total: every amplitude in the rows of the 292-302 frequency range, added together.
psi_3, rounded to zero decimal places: 52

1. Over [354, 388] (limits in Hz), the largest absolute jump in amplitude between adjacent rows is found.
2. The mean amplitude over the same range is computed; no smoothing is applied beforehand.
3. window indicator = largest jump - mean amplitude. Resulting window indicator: -8.9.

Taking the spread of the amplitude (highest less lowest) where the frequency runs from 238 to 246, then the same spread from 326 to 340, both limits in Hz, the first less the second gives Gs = -0.30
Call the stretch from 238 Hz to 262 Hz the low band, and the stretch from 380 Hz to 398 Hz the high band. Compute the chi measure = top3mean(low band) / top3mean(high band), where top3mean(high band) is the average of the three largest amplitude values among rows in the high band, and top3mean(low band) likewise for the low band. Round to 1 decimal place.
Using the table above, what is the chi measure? 1.4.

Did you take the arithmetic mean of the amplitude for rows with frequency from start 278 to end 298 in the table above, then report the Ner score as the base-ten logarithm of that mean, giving 1.02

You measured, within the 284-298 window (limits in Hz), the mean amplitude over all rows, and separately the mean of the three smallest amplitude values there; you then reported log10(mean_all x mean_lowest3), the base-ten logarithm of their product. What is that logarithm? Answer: 2.04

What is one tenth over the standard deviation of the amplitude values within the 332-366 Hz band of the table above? 0.27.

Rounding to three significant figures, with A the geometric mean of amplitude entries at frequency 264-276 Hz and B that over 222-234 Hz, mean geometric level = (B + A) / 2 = 10.8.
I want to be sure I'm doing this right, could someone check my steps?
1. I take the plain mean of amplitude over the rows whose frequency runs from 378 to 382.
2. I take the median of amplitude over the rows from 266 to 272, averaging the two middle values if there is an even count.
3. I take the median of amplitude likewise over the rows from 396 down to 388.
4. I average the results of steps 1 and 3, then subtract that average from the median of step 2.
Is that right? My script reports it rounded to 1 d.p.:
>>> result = 4.5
